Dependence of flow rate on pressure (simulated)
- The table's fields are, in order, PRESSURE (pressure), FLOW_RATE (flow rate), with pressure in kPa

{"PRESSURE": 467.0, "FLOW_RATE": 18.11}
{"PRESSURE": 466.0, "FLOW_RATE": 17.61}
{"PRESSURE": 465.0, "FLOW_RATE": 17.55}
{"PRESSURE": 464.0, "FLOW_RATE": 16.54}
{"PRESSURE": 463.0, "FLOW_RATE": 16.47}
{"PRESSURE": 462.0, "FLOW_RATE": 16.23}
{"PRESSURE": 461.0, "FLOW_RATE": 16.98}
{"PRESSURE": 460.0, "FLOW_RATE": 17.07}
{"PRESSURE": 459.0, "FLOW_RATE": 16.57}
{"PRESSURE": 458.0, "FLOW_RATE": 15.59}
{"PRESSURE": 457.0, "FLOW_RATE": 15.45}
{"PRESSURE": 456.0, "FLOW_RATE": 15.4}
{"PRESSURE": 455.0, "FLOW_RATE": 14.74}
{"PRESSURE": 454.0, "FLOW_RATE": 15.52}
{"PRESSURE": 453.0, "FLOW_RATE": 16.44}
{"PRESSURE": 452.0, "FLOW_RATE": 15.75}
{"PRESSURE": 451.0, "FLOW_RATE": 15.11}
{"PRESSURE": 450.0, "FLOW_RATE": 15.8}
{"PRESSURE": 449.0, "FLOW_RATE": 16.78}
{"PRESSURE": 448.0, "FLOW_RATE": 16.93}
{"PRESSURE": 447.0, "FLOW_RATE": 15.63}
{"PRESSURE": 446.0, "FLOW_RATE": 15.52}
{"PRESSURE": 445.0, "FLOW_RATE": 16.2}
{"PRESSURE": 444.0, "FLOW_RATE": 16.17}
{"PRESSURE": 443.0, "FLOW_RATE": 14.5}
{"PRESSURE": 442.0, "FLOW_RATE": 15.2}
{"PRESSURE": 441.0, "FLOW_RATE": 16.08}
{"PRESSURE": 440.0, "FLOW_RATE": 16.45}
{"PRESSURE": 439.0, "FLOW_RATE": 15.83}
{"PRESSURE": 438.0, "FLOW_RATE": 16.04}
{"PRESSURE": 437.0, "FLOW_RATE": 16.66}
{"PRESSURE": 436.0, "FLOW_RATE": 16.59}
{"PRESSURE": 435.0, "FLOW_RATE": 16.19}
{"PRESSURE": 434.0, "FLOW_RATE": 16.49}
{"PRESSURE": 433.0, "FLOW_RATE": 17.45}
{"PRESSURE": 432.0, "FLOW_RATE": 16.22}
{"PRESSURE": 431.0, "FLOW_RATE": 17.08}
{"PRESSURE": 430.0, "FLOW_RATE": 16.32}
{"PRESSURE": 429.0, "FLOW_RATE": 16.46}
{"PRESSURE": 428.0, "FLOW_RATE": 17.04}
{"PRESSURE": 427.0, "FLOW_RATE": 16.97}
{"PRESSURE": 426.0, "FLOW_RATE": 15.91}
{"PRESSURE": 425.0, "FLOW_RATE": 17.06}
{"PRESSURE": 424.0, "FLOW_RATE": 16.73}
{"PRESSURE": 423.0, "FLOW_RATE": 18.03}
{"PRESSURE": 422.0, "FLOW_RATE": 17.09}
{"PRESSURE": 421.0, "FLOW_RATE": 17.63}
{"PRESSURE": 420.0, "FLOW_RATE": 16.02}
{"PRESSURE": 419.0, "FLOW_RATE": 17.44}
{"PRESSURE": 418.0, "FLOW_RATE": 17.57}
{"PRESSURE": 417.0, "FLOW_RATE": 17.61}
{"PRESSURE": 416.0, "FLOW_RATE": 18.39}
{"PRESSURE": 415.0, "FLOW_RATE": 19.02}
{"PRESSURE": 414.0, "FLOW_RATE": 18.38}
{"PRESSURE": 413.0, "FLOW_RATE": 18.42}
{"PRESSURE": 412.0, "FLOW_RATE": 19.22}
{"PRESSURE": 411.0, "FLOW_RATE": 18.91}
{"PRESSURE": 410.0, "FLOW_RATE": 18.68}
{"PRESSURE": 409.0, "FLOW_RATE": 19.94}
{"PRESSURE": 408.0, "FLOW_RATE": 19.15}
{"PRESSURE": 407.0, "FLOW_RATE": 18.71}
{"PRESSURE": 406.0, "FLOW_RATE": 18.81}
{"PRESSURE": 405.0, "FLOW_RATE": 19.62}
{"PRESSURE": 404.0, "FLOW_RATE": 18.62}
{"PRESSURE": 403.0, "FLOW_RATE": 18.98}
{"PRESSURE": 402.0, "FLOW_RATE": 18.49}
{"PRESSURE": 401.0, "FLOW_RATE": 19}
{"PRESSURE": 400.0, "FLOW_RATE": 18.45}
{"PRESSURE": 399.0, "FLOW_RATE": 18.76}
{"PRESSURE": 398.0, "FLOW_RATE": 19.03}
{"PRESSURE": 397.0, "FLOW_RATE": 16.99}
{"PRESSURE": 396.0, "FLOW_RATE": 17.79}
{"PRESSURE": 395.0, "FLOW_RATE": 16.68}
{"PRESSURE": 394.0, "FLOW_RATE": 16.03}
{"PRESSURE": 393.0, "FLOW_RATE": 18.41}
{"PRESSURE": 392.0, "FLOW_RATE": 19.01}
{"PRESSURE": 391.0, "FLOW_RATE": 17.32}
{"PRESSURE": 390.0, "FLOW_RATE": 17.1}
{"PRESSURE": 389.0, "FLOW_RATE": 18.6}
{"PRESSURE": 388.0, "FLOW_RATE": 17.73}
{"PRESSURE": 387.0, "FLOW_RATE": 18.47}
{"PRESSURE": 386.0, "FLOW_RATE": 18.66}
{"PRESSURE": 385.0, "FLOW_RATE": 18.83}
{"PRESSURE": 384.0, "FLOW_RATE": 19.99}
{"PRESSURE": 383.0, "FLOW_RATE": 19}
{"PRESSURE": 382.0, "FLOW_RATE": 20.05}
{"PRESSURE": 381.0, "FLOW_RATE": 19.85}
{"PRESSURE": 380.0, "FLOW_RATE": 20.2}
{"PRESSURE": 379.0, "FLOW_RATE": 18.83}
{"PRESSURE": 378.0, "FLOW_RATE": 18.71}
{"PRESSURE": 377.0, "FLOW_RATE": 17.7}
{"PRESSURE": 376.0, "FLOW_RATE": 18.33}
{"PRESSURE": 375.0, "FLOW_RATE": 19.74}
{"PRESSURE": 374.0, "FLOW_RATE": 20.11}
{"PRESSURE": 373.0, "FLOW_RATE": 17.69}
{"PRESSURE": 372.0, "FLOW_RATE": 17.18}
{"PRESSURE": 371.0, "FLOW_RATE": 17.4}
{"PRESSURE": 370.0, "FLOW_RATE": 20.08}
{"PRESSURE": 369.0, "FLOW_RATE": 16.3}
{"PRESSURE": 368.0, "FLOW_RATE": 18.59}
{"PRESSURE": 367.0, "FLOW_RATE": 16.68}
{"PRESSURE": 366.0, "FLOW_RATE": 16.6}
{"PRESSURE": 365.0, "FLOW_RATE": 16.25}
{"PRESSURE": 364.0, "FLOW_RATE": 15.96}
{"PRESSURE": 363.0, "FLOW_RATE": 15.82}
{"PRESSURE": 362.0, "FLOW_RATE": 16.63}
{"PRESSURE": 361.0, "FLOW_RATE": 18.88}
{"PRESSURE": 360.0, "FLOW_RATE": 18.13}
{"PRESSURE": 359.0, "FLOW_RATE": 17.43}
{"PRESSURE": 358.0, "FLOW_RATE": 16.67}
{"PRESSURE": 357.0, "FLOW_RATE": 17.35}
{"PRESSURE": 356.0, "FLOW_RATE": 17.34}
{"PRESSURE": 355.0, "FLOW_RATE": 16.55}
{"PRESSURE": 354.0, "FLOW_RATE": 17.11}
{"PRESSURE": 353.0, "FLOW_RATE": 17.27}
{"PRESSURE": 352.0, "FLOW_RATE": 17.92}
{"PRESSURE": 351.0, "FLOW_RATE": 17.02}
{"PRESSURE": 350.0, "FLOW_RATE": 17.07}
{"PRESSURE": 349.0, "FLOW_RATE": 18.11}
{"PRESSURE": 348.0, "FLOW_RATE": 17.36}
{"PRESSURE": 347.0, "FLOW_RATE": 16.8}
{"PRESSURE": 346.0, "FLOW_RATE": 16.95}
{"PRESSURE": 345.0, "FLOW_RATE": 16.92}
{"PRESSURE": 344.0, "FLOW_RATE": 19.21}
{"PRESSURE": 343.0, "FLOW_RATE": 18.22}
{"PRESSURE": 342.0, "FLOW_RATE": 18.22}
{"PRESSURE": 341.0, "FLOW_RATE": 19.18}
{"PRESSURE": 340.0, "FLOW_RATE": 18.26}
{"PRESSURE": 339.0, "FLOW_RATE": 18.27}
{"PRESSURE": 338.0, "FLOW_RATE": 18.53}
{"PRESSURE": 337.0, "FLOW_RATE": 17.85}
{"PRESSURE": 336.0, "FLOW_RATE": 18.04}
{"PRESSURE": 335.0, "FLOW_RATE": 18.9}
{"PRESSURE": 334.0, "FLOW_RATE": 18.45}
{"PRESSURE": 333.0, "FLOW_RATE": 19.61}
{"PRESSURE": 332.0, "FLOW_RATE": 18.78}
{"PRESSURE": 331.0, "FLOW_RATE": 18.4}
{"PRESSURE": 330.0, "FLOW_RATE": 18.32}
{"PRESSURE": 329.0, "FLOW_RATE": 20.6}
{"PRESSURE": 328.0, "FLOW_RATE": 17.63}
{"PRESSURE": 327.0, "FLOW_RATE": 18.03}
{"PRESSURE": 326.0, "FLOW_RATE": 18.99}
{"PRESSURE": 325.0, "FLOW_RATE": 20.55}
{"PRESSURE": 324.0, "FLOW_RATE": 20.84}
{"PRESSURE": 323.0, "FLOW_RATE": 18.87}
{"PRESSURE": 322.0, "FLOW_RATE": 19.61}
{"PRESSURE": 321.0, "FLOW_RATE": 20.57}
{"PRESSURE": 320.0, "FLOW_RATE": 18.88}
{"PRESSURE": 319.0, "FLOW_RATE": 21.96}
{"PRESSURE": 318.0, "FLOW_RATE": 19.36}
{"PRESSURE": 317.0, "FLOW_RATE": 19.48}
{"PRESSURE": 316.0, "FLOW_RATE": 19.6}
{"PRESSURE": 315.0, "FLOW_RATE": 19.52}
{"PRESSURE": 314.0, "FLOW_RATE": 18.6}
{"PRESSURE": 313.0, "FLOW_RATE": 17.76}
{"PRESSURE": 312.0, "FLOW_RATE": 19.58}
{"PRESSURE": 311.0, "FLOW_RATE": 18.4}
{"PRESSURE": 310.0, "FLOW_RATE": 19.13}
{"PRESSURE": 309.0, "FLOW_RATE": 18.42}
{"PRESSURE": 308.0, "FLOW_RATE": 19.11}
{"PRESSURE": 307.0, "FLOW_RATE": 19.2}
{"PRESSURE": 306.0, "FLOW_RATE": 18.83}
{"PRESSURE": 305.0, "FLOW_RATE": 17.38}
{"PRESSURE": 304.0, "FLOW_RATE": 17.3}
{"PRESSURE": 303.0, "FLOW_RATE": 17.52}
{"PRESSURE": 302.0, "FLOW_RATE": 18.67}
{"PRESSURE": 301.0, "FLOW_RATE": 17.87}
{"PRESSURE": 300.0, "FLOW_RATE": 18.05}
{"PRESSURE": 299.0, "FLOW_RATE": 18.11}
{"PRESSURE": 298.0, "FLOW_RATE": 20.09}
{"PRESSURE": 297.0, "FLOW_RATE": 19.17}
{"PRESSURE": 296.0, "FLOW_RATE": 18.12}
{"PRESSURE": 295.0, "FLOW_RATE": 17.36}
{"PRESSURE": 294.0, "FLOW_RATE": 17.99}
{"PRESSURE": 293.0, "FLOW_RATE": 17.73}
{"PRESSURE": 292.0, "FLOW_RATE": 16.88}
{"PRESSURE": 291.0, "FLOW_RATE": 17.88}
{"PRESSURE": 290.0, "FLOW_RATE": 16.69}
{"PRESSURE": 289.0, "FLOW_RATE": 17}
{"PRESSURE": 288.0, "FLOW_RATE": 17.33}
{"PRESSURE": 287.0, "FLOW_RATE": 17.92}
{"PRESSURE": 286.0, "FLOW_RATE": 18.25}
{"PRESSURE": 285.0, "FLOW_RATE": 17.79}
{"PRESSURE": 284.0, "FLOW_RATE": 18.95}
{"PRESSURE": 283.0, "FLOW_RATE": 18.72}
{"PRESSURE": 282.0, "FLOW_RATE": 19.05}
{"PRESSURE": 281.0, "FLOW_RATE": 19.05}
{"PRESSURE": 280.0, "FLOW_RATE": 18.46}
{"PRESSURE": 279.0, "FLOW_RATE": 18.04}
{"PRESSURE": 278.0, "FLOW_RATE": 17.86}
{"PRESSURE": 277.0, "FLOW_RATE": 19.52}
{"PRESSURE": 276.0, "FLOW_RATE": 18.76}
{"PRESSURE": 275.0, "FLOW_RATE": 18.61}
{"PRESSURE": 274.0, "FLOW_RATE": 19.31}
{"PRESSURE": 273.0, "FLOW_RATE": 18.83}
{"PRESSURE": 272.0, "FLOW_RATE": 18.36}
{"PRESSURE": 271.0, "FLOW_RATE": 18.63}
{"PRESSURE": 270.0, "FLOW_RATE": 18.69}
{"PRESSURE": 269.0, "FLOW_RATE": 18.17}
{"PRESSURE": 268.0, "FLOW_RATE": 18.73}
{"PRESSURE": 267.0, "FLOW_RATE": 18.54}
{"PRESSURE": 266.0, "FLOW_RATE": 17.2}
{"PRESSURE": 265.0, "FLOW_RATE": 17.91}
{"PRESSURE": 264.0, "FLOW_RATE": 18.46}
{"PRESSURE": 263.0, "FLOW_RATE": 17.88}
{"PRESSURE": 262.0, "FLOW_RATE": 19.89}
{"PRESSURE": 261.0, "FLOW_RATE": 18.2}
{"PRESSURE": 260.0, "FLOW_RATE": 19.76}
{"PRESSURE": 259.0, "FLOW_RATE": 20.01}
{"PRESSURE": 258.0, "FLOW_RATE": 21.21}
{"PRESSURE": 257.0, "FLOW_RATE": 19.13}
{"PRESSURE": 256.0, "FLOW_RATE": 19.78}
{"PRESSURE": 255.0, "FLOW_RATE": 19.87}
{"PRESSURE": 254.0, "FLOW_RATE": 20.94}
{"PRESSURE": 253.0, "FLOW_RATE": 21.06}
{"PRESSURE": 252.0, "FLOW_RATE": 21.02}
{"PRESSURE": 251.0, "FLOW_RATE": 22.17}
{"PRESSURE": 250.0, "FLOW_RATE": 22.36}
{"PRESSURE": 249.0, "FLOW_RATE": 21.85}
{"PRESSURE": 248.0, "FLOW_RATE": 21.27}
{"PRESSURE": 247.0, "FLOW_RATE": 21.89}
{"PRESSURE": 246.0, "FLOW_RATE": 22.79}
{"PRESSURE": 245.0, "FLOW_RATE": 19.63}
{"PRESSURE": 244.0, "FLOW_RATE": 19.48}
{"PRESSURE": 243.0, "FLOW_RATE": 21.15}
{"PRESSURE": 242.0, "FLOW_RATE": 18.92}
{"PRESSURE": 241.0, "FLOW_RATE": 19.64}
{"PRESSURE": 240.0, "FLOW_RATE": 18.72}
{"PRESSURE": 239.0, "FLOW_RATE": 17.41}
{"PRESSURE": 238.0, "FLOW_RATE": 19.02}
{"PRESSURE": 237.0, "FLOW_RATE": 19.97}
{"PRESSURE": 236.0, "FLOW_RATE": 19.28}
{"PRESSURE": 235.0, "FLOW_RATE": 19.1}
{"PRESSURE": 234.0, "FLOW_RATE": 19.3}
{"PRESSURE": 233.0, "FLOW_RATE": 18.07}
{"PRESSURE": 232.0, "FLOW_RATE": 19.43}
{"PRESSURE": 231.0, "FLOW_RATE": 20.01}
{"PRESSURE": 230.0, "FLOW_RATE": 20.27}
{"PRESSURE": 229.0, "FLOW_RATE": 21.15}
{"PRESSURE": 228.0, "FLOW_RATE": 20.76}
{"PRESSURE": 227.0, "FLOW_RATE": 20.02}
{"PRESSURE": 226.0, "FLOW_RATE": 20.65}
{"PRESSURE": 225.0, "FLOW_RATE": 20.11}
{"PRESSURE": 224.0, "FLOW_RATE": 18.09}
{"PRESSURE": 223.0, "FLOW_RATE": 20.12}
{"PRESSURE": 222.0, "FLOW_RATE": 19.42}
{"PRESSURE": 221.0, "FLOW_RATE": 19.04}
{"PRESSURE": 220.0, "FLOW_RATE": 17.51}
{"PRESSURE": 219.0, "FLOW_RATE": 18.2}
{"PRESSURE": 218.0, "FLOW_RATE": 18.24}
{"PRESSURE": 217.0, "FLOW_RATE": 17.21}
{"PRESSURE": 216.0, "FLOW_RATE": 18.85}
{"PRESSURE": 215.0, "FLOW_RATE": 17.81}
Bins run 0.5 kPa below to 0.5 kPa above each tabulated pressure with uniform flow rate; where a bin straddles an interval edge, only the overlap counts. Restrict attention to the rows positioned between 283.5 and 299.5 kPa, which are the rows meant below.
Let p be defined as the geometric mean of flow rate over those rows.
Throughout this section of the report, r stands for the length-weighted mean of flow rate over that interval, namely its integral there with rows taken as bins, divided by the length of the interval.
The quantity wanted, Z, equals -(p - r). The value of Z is 0.020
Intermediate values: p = 17.9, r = 18.0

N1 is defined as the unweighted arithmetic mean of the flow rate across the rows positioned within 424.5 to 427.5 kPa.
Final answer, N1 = 16.6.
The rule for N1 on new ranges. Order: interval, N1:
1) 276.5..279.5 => 18.5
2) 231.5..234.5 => 18.9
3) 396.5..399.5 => 18.3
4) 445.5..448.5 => 16.0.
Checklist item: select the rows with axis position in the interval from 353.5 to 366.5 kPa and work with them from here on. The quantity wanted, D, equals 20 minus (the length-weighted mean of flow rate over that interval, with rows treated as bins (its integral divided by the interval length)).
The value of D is 3.02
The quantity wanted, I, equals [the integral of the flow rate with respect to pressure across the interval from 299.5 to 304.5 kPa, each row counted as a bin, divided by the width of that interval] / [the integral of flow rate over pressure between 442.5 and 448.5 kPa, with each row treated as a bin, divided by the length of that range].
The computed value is 1.13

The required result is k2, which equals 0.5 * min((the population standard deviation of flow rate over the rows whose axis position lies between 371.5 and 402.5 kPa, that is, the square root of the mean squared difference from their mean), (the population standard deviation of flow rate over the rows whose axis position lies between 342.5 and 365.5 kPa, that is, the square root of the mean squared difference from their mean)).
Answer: 0.42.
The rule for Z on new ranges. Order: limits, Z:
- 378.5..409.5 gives 0.027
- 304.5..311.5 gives 0.010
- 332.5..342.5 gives 0.007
